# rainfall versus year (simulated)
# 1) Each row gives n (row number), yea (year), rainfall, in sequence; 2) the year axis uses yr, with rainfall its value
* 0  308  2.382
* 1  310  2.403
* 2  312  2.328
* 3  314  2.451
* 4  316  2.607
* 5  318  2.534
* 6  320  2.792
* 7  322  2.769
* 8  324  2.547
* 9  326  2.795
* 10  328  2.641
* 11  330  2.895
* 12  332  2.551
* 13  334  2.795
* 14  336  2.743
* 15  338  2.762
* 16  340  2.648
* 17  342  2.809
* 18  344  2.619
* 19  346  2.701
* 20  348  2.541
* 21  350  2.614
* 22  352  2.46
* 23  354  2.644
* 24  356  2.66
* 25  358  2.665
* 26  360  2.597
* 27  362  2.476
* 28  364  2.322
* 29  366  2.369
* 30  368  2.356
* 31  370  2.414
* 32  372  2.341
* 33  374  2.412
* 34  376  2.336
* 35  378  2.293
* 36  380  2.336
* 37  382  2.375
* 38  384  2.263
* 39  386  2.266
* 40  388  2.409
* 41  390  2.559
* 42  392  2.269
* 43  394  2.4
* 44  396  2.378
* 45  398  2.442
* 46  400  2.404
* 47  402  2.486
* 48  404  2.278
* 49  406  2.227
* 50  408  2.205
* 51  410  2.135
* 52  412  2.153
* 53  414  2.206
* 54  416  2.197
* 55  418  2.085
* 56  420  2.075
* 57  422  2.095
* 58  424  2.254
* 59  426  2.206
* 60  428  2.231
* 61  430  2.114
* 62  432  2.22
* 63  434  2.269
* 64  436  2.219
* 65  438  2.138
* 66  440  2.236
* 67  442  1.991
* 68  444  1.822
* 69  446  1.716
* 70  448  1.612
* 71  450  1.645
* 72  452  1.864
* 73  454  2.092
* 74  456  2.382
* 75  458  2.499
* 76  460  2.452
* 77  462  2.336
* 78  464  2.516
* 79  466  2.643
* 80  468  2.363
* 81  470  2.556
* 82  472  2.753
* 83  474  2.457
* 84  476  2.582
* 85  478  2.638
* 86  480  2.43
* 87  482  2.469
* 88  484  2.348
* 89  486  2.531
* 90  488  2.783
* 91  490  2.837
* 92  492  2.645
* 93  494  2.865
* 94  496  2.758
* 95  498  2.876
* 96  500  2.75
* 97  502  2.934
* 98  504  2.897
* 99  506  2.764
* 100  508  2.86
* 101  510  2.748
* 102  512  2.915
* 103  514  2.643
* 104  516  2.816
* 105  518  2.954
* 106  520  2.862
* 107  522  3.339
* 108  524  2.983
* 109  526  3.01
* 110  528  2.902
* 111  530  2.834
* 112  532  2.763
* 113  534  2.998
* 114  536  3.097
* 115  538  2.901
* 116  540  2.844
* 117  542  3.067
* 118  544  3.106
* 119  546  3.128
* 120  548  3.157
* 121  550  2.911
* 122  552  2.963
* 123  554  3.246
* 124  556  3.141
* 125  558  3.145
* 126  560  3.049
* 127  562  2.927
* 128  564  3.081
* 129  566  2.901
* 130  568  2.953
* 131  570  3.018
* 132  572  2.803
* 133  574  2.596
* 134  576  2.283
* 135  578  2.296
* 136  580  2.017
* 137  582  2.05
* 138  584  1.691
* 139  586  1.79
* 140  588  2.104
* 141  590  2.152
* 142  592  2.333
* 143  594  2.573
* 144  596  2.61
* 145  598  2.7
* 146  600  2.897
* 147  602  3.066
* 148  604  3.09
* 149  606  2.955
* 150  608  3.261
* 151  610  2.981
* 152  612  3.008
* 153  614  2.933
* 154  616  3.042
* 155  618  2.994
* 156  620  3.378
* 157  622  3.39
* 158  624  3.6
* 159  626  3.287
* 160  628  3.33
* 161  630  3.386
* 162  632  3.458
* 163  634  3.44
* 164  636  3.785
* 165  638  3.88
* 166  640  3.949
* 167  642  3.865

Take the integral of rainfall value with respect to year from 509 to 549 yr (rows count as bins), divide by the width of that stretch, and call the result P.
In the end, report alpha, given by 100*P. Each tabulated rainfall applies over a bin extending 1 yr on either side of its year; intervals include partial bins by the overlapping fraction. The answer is 295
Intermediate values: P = 3.0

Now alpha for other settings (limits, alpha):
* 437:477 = 223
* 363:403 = 237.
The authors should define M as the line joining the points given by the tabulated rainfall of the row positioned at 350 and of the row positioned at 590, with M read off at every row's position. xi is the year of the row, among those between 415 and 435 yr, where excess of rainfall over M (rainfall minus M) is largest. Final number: 434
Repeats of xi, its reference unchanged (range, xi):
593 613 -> 608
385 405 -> 390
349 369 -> 358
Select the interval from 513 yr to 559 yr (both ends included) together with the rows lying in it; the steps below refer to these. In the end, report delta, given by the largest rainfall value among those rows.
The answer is 3.339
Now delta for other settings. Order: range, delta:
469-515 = 2.934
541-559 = 3.246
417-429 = 2.254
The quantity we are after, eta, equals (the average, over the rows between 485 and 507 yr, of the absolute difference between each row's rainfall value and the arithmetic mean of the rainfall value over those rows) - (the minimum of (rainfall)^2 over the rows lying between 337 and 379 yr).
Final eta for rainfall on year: -5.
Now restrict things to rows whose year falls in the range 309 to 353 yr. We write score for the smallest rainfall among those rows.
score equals 2.328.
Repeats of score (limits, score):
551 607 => 1.691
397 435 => 2.075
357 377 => 2.322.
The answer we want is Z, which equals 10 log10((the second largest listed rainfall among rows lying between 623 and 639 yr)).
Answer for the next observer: 5.78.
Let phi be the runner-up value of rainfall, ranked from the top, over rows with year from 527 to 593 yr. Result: 3.157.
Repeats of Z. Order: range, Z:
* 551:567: 4.98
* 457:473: 4.22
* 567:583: 4.70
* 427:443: 3.49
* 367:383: 3.82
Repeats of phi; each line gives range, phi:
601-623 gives 3.378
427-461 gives 2.452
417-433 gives 2.231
